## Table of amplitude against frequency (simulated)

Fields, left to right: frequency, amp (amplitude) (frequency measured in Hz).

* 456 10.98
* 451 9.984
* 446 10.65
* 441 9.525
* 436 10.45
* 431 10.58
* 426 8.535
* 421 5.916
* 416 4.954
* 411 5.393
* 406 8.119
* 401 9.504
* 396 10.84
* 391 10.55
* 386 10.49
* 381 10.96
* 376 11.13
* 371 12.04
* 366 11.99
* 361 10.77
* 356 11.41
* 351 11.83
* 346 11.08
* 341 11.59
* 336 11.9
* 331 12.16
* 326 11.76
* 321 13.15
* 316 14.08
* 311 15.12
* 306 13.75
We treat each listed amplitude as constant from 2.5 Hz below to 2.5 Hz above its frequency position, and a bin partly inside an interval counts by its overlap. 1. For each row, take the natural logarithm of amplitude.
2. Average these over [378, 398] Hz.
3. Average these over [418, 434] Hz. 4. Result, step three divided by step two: 0.88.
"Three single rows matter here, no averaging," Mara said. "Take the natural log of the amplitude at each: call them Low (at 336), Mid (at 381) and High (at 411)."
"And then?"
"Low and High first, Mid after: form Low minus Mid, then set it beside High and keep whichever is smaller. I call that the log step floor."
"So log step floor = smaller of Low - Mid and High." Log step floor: 0.08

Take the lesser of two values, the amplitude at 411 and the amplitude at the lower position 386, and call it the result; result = 5.4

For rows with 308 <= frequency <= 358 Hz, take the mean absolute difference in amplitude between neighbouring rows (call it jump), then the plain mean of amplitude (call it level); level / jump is 19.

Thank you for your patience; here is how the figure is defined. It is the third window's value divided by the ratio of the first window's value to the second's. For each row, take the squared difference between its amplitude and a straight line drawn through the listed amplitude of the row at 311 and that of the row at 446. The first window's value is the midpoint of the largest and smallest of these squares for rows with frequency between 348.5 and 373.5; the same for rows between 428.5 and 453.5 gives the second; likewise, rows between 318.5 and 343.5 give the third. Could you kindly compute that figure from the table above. 1.1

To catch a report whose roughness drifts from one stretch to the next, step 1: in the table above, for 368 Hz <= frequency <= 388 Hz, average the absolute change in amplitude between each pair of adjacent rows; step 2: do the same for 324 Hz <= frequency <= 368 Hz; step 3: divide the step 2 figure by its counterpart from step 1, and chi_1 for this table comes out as 1.1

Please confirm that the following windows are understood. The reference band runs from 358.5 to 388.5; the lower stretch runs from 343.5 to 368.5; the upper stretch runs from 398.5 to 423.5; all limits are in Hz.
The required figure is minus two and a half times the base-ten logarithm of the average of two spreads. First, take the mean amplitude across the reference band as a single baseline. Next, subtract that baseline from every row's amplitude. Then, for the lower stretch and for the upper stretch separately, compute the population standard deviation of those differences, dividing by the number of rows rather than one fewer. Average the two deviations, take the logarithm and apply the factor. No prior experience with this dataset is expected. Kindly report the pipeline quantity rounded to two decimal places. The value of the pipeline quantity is -0.10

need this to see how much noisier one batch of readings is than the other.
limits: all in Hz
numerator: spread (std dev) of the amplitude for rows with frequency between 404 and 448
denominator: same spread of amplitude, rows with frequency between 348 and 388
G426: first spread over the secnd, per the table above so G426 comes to 4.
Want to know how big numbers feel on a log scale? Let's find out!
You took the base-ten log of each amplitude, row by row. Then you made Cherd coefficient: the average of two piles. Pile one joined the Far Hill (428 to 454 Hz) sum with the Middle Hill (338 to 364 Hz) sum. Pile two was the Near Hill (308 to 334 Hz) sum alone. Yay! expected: 7.96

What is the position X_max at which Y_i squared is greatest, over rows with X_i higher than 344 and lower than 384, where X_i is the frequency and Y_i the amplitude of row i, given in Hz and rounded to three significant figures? 371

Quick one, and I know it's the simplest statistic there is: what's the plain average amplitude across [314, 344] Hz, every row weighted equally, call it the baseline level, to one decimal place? 12.4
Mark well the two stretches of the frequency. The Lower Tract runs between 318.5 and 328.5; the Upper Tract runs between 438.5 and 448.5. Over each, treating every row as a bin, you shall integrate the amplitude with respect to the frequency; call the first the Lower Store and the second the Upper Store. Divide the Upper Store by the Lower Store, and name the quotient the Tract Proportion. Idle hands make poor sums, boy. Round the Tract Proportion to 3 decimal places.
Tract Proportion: 0.810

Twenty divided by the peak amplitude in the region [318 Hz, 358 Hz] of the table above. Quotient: 1.52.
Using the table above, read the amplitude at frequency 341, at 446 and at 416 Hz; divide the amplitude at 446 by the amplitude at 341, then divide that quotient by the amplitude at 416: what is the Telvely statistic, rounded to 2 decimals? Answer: 0.19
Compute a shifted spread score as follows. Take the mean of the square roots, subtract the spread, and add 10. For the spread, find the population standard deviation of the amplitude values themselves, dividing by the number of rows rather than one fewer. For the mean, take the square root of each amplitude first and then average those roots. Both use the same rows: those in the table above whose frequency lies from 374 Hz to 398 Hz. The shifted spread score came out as 13.0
